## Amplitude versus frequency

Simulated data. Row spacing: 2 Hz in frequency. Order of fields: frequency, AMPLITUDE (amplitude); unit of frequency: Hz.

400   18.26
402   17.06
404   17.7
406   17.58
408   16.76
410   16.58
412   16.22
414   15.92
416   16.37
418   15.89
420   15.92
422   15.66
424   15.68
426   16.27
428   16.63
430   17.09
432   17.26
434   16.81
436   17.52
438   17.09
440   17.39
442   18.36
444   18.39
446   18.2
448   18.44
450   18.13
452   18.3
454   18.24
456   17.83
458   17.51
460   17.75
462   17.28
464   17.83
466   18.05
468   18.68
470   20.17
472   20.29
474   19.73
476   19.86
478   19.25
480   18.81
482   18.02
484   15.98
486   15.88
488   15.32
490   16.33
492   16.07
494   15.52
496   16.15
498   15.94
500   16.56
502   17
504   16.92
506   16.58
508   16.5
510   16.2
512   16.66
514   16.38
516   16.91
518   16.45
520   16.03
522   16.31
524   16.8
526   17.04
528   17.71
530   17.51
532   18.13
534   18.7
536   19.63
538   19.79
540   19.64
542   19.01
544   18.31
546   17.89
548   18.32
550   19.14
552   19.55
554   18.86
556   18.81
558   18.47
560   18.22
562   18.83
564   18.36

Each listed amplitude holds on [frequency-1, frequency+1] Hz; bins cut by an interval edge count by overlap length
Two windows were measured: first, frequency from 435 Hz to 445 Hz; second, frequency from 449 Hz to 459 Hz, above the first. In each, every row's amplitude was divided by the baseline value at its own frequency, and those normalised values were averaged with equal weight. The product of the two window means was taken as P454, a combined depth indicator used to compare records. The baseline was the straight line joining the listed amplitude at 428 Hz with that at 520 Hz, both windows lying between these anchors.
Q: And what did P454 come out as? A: 1.17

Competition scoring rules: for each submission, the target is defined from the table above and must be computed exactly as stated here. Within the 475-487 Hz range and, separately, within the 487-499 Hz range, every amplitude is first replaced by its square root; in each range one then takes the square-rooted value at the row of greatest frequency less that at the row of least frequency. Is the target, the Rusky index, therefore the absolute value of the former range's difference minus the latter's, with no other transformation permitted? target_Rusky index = 0.55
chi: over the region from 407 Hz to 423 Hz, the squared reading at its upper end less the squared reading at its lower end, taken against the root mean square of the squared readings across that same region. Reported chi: -0.14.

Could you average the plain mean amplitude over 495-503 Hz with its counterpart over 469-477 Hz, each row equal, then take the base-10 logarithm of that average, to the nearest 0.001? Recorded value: 1.260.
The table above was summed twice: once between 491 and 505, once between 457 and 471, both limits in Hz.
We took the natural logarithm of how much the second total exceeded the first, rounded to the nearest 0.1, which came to 2.6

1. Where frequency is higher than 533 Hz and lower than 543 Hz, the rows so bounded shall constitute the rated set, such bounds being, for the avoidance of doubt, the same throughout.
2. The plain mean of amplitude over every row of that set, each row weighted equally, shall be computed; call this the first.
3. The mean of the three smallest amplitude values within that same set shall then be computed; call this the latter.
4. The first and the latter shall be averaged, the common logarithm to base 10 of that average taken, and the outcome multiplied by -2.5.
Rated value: -3.21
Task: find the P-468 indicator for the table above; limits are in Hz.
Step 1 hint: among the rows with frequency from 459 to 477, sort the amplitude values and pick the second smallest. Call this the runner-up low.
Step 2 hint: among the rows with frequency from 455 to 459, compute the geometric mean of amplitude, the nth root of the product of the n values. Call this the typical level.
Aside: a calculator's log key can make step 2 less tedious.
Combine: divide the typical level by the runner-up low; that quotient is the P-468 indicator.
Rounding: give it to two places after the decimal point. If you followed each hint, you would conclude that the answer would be 1.00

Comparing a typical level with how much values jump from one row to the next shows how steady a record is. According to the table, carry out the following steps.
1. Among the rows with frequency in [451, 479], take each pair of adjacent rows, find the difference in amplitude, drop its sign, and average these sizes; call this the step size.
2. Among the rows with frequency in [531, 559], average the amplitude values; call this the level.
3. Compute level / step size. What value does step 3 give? 42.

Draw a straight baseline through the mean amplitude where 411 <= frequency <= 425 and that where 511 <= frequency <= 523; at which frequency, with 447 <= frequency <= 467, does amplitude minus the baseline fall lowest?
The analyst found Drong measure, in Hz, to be 462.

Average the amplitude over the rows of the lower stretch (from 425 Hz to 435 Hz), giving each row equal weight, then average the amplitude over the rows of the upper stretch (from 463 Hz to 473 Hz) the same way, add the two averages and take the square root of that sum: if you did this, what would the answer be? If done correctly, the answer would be 5.98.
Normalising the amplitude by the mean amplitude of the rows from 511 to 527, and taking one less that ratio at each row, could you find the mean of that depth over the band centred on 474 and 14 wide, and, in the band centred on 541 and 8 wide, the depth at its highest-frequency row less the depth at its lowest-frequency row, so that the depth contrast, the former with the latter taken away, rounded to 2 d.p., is -0.27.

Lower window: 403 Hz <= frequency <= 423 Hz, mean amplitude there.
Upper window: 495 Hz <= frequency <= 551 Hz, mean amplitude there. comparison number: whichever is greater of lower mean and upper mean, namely 17.4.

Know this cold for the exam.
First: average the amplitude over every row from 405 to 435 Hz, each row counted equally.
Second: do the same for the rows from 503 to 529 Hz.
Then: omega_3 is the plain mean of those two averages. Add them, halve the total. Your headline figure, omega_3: 16.5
